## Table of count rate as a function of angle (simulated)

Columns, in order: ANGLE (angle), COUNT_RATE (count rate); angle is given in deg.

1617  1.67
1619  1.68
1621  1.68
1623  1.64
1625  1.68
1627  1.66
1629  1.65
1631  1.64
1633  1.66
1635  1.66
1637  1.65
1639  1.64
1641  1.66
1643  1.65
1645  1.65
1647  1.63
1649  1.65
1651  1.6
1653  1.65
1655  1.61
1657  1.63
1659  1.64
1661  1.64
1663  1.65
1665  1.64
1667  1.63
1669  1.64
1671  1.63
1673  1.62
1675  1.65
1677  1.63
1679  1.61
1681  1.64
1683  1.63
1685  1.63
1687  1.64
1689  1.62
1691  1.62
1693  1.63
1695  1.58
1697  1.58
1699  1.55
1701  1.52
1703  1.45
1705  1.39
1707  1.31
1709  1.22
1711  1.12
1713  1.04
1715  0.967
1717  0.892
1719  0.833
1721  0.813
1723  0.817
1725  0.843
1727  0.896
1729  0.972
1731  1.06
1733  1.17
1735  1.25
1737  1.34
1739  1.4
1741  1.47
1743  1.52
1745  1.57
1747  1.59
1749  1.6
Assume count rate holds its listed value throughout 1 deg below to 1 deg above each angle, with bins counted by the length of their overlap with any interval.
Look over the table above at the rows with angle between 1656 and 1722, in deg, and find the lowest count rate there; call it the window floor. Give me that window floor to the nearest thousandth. 0.813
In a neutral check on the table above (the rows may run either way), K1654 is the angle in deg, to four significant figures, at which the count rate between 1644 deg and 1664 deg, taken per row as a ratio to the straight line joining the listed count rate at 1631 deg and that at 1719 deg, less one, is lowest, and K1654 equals 1645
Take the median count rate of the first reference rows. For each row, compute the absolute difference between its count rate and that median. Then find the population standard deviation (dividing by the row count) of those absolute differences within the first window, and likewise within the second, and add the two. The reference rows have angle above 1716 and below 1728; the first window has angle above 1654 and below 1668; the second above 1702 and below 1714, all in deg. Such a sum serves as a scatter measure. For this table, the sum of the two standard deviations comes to 0.16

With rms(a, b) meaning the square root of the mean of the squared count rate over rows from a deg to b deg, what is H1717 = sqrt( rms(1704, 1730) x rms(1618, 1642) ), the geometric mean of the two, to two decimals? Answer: 1.30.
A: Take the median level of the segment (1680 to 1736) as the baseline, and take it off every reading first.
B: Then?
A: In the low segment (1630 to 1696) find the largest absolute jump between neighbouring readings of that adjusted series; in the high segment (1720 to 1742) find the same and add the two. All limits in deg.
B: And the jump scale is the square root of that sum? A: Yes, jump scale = 0.400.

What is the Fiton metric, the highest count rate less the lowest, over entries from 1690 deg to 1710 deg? 0.41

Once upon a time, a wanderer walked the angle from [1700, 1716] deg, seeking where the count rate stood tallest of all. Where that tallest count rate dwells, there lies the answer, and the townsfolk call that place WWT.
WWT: 1701 deg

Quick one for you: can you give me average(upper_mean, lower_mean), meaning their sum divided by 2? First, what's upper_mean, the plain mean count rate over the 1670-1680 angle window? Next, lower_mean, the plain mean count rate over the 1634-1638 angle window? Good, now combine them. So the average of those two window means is 1.64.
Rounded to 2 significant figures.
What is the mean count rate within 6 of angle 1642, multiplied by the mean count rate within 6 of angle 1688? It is 2.7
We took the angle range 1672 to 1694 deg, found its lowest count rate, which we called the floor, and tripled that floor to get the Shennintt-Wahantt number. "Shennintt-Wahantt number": 4.83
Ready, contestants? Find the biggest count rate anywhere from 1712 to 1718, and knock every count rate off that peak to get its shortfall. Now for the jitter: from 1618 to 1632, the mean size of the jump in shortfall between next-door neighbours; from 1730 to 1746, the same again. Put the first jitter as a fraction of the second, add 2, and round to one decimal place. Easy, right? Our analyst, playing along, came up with 2.3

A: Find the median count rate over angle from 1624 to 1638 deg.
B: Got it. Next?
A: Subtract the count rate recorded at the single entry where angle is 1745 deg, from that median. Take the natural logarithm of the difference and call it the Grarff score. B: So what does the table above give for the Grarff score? -2.4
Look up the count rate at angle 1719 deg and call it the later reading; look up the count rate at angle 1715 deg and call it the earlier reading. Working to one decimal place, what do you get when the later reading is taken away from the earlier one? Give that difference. 0.1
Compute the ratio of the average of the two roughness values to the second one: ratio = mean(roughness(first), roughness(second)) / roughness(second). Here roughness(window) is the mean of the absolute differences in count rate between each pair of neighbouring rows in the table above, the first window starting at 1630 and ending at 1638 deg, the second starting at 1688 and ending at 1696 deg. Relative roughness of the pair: 0.75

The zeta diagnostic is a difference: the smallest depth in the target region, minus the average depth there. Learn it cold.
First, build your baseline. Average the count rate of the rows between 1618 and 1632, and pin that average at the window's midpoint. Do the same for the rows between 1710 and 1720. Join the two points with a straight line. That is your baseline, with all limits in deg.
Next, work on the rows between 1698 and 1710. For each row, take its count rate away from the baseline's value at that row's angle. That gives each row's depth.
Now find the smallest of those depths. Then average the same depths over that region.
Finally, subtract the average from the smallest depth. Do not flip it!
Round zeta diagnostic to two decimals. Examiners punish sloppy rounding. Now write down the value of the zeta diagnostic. -0.10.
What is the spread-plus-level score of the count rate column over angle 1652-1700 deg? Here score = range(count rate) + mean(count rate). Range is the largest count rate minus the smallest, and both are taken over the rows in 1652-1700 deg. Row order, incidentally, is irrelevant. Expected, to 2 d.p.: 1.72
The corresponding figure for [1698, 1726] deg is 1.86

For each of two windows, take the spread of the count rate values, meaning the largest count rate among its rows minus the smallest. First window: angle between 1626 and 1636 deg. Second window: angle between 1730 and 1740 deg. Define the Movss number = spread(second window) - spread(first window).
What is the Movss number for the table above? 0.32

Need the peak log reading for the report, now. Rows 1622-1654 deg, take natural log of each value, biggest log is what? 0.519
